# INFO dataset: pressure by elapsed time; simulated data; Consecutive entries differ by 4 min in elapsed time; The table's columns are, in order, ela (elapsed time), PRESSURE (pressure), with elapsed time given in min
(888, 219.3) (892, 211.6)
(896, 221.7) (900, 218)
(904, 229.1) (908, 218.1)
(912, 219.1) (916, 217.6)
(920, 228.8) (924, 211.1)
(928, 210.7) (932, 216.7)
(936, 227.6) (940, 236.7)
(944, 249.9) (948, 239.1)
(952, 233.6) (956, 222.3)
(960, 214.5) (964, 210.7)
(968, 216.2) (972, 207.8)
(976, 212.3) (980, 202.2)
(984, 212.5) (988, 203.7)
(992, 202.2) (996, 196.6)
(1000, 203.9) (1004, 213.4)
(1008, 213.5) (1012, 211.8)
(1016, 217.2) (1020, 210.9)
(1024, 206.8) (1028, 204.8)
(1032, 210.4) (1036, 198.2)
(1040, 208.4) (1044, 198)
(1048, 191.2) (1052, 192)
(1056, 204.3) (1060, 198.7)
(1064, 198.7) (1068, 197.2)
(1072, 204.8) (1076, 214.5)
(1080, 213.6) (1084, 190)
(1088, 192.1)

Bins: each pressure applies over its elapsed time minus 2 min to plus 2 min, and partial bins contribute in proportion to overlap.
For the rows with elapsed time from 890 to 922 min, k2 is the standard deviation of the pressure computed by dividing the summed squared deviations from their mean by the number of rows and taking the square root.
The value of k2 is 5.5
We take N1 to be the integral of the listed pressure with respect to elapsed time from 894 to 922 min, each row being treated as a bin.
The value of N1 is 6210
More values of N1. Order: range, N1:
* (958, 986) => 5905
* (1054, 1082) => 5727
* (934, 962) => 6495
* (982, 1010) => 5783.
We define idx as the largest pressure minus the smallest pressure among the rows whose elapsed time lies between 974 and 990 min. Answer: 10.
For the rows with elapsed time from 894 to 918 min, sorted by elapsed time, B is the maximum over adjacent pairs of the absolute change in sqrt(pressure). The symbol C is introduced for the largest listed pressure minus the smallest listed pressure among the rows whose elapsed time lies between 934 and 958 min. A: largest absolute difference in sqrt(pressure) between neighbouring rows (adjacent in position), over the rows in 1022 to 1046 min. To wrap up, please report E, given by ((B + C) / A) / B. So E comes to 177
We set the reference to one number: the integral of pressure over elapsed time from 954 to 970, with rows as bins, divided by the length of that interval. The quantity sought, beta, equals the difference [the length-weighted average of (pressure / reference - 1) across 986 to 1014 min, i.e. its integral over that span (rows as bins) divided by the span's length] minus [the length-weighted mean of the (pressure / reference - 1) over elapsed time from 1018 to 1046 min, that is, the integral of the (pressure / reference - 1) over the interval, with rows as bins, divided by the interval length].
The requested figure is 0.005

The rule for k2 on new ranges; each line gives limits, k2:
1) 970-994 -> 4.4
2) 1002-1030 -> 3.9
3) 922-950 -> 14.1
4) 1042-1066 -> 4.4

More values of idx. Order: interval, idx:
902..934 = 18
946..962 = 25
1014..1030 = 12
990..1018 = 21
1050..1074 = 13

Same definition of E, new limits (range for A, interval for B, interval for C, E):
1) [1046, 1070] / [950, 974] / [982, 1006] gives 105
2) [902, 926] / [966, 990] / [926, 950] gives 185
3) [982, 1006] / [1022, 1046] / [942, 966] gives 282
